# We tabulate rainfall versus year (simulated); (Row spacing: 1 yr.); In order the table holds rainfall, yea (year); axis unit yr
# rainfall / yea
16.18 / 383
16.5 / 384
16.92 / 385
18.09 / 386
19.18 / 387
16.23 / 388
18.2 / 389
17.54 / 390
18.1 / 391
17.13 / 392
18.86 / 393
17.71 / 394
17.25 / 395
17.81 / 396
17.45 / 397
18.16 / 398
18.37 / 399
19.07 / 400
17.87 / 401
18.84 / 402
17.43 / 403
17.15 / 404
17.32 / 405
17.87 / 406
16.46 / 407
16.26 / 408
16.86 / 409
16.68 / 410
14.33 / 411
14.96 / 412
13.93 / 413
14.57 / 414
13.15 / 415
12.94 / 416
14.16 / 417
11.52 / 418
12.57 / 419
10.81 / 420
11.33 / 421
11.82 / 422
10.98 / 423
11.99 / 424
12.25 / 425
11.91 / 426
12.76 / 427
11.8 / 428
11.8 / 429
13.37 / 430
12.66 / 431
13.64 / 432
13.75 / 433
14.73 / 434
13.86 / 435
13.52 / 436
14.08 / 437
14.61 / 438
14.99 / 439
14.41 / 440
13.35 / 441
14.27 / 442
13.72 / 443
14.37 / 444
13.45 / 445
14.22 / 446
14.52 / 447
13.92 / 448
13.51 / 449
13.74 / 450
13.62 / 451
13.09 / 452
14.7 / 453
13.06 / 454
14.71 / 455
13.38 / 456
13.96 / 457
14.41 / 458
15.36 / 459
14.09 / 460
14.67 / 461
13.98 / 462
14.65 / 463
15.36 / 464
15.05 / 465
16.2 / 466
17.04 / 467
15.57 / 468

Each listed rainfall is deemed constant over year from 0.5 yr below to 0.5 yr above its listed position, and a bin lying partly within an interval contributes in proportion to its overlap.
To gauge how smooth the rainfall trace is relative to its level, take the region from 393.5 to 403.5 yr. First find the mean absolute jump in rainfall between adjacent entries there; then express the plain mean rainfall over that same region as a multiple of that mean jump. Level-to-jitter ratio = 25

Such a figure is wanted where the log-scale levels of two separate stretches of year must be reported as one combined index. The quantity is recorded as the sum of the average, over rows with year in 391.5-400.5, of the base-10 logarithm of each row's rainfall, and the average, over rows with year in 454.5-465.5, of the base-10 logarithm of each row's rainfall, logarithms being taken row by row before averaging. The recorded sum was 2.42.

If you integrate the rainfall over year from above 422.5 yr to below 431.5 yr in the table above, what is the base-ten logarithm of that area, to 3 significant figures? 2.04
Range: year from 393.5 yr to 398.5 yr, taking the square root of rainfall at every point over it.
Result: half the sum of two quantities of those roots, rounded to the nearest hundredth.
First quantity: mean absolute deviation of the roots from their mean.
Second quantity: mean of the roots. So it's 2.12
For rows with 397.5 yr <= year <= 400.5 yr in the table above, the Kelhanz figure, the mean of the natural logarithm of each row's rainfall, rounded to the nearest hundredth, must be 2.92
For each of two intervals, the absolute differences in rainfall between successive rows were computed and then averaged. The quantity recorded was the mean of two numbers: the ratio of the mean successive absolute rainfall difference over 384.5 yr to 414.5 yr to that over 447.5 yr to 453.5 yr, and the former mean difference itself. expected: 1.26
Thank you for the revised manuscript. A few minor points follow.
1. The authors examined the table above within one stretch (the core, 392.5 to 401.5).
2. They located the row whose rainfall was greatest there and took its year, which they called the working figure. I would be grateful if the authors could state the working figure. 400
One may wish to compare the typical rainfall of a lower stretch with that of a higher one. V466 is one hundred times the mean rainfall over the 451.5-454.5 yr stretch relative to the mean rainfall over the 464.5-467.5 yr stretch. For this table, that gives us 85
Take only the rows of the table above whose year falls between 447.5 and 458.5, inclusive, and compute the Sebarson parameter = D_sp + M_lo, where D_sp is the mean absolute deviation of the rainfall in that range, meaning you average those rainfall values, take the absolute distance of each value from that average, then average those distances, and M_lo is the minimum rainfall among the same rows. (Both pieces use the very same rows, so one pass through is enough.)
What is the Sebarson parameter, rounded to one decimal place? 13.5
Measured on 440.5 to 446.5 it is 13.7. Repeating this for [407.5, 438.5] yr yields 12.1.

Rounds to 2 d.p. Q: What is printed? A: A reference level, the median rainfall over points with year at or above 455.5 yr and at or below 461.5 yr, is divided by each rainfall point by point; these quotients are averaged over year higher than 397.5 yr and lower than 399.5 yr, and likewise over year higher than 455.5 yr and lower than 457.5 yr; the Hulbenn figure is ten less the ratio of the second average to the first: 8.66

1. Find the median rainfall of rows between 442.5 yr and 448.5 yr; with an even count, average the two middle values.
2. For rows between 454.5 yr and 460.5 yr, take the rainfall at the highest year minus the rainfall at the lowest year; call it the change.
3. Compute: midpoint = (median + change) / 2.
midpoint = 6.7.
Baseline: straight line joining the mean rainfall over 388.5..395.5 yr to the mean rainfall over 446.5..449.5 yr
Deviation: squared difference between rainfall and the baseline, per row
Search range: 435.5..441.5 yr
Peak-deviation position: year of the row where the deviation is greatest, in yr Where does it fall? 436 yr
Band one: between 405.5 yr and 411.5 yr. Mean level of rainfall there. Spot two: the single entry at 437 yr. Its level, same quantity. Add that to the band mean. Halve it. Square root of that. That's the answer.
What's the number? 3.90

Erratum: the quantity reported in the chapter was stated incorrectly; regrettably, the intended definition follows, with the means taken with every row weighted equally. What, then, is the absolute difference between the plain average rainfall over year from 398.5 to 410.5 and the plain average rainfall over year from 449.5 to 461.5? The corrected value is 3.45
